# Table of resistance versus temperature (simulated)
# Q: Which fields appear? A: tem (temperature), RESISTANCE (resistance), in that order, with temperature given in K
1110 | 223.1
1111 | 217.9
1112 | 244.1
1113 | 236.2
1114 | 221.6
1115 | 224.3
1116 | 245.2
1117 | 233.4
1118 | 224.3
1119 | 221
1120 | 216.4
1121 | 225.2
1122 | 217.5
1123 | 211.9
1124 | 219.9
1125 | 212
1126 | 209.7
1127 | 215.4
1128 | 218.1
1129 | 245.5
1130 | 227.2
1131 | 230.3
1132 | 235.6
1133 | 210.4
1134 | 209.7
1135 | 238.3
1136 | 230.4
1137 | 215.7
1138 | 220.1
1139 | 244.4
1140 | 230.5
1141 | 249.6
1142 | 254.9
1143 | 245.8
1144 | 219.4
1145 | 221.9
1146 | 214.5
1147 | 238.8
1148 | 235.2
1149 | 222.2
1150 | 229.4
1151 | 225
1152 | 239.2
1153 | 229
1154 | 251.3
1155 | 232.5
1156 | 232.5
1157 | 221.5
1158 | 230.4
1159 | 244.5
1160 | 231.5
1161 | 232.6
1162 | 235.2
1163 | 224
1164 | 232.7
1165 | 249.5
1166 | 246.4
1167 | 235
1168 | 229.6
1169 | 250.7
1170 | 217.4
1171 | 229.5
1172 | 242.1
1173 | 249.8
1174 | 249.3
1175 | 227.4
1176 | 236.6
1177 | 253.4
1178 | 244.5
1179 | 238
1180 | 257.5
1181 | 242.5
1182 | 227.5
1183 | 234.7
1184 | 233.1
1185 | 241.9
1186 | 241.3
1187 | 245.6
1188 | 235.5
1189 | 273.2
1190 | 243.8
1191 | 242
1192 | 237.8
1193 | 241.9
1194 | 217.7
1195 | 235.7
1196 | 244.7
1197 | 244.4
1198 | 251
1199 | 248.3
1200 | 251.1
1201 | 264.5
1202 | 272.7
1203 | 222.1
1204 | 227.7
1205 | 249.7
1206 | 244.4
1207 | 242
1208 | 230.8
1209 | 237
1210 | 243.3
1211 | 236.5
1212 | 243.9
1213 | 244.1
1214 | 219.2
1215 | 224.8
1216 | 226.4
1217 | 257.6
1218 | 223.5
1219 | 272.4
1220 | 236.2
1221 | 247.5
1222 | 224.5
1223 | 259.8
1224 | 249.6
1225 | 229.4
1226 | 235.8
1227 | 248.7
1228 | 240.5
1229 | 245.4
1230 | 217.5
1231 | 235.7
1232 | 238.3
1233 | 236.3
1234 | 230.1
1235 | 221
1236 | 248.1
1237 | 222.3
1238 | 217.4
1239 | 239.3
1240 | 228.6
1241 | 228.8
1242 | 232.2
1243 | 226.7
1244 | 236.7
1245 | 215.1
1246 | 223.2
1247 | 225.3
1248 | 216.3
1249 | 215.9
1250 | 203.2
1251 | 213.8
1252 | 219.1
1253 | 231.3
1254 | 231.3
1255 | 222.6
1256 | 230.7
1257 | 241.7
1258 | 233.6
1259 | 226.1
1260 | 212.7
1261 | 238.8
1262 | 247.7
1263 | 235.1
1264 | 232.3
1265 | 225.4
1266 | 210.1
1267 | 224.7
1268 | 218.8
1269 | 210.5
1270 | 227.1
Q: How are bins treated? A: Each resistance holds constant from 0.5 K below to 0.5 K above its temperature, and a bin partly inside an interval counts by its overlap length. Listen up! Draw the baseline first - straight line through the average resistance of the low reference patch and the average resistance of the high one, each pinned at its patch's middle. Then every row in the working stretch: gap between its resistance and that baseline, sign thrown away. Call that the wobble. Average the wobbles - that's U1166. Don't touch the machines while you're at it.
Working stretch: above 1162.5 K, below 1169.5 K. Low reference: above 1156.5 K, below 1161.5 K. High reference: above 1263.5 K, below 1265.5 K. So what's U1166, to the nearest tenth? 9.3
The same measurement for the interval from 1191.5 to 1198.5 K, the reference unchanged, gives 11.8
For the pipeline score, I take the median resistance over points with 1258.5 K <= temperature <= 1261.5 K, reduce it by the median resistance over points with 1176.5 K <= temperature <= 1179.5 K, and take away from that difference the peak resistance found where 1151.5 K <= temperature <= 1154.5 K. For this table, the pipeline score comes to -270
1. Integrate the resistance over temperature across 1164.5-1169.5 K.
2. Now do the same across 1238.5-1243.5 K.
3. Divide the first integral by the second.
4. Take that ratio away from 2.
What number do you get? 0.95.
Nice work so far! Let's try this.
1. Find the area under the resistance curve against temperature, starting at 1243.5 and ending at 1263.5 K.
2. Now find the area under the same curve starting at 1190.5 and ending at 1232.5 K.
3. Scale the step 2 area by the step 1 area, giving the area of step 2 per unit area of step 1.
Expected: 2.2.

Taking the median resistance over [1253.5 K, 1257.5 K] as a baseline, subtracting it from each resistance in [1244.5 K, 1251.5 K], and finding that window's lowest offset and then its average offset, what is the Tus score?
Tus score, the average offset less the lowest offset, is 12.9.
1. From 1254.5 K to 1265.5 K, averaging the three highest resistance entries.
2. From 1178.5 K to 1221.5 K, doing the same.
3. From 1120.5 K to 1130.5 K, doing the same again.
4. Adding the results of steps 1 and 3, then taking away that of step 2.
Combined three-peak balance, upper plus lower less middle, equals 203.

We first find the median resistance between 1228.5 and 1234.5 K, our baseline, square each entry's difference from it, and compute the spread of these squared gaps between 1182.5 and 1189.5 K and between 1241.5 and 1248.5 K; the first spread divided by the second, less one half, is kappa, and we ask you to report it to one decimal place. 2.5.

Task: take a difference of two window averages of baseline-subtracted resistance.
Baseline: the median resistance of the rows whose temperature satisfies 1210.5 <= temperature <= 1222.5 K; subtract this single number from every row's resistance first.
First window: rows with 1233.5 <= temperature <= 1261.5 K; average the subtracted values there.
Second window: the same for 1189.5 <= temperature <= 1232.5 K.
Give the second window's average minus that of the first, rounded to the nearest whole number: 15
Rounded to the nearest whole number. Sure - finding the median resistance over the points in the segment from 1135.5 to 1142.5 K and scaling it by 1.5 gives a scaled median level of 346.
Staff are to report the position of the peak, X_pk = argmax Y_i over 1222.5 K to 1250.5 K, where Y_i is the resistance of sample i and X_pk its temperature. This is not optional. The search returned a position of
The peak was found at 1223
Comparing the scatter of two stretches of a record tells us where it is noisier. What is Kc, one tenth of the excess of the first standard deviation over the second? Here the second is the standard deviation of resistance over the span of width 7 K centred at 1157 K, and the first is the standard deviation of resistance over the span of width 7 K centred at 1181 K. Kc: -0.01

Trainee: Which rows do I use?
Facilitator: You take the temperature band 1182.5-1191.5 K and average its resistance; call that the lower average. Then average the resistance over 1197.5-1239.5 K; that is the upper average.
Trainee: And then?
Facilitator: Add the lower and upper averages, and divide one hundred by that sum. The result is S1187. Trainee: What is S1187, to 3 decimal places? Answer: 0.207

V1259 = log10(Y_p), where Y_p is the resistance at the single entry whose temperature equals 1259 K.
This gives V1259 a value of 2.35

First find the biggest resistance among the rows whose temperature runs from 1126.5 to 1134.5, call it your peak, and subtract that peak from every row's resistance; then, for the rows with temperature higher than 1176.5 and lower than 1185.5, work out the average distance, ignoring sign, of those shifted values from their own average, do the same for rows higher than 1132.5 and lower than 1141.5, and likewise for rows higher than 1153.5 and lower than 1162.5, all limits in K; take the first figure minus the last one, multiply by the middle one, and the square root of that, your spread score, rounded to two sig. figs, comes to 3.9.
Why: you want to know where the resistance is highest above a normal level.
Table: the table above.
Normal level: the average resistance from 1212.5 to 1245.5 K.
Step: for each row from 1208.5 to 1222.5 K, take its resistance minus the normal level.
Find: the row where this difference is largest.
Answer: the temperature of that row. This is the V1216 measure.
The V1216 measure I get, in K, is 1219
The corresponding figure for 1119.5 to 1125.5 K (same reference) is 1121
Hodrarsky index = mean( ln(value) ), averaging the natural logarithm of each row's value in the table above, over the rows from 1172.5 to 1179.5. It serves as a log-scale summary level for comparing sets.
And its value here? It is 5.49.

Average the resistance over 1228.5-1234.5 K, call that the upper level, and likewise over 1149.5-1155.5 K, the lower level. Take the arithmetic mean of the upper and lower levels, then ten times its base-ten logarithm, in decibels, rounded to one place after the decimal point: 23.7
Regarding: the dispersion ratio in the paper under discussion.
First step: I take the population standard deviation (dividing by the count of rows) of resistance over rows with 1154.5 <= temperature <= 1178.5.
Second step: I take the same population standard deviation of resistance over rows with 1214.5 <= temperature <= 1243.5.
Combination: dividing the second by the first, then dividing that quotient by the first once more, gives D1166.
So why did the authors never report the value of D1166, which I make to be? 0.14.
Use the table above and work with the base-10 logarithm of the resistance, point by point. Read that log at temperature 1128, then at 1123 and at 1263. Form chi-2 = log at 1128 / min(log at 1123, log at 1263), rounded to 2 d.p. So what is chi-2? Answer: 1.01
